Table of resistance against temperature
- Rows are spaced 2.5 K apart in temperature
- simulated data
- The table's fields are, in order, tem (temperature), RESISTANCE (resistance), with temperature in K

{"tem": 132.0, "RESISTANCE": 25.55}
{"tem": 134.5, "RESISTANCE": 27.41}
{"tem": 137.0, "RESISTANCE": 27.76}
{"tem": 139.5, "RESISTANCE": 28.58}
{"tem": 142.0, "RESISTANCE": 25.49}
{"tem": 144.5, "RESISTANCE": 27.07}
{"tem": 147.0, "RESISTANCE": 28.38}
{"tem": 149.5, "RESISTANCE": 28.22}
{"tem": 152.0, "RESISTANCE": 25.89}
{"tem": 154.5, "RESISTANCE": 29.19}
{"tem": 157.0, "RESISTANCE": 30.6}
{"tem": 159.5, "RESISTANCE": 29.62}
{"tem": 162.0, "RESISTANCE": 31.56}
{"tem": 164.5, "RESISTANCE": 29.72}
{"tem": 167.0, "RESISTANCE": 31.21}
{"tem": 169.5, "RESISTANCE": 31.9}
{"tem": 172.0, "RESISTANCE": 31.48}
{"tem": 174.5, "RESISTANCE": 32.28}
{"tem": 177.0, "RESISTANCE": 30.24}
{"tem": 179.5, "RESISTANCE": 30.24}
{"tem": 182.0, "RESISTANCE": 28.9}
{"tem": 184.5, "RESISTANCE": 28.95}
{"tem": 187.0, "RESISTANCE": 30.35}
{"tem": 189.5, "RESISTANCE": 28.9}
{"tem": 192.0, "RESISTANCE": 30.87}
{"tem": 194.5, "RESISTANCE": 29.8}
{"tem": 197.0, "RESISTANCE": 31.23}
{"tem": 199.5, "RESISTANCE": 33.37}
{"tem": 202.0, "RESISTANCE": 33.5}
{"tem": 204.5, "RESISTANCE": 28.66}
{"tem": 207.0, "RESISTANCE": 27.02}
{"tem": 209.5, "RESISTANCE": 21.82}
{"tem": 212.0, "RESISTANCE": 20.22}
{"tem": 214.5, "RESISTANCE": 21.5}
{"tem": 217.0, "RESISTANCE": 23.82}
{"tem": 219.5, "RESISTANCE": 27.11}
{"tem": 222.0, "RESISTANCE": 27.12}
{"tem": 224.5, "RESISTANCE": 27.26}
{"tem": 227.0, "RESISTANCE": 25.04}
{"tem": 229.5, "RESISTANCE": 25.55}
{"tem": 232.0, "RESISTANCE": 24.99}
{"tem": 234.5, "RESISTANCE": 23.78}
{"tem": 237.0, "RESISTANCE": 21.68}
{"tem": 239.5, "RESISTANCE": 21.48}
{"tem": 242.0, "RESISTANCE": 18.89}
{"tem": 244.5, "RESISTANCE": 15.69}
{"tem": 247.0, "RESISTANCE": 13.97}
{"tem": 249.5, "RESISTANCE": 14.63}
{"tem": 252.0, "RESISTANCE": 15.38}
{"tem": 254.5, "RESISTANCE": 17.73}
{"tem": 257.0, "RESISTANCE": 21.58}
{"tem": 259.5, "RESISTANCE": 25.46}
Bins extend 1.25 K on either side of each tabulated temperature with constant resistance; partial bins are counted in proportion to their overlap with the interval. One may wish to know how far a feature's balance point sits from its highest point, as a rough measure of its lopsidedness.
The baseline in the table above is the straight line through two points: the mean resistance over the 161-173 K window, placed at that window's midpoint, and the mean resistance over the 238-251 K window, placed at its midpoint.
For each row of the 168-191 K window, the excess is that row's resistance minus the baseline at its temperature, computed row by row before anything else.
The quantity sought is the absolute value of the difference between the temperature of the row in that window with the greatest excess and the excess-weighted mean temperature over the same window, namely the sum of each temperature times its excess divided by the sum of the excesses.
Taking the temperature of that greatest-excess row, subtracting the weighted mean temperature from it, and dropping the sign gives 6.7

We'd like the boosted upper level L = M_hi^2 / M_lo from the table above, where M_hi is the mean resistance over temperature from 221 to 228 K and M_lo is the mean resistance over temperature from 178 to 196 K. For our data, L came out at 24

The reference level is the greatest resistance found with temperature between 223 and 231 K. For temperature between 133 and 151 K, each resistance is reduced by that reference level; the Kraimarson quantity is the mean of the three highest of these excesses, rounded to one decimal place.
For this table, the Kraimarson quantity 1.1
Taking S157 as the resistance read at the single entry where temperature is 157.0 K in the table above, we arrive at 30.6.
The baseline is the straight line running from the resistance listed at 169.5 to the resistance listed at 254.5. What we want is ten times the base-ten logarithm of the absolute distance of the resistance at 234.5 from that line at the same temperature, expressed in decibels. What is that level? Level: 4.3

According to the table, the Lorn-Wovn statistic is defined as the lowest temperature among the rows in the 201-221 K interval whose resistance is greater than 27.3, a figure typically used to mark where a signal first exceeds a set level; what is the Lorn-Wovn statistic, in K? 202.0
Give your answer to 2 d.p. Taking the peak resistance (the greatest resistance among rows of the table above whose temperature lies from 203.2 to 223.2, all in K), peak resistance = 28.66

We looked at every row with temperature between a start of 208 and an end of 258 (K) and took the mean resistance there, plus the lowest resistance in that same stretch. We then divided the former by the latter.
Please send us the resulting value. 1.54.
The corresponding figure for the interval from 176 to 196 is 1.03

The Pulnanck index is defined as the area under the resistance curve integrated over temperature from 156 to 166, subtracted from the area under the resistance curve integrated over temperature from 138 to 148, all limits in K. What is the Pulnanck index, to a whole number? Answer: -30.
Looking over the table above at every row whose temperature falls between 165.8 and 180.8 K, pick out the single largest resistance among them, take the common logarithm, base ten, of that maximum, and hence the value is 1.51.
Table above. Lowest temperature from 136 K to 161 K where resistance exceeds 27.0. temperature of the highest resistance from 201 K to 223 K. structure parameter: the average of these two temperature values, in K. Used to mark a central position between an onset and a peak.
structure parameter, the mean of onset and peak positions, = 169.5 K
